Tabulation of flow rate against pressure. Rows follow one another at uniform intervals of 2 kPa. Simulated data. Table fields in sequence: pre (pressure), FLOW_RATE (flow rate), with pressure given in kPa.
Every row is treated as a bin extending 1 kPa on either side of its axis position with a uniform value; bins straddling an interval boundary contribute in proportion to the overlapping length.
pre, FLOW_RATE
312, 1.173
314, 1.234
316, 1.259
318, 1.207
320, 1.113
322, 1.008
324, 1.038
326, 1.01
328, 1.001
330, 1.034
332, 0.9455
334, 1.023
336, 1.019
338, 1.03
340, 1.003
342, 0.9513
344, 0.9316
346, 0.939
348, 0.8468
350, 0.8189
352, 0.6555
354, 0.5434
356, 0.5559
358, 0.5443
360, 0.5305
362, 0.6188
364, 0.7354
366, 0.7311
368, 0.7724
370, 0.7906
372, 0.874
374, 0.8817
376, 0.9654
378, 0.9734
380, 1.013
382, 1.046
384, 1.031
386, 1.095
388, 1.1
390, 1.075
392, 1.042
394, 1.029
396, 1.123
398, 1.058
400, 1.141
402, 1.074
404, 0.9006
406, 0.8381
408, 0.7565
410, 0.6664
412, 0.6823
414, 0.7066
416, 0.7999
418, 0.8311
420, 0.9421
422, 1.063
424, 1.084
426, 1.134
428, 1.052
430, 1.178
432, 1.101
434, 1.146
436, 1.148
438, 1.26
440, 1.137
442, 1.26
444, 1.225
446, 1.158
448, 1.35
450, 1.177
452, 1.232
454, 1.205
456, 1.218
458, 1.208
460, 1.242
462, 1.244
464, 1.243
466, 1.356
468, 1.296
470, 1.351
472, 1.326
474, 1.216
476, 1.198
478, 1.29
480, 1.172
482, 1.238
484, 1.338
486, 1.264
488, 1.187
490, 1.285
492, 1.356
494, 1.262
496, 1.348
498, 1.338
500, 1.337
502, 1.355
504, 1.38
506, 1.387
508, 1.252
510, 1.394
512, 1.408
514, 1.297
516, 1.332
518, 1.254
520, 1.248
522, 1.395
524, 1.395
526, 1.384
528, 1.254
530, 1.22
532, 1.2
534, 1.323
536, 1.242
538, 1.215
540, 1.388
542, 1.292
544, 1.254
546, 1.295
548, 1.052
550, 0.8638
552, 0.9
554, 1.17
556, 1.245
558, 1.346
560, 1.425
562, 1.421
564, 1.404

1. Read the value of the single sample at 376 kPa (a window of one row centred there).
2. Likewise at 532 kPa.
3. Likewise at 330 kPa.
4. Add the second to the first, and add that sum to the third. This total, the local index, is 3.20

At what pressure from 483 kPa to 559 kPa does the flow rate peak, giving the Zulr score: 512 kPa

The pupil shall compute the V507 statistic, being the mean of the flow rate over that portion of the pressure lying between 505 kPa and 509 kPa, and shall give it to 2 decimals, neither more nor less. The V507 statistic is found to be 1.32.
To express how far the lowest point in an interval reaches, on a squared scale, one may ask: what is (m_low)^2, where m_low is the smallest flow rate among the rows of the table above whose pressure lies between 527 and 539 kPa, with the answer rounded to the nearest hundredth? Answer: 1.44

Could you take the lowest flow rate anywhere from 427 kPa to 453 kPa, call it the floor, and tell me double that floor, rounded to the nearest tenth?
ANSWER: 2.1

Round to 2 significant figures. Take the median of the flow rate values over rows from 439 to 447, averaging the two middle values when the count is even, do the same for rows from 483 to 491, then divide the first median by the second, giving 0.93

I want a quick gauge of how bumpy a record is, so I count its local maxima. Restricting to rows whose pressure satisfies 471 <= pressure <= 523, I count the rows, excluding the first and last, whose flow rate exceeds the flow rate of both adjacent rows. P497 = 7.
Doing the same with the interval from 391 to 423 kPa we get 2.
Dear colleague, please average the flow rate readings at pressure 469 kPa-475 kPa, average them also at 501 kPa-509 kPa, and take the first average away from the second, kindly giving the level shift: 0.0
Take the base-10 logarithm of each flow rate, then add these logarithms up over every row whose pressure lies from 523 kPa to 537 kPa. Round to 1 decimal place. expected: 0.8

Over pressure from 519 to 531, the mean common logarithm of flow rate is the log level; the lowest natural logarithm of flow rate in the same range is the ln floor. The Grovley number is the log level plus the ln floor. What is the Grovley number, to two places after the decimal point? 0.32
